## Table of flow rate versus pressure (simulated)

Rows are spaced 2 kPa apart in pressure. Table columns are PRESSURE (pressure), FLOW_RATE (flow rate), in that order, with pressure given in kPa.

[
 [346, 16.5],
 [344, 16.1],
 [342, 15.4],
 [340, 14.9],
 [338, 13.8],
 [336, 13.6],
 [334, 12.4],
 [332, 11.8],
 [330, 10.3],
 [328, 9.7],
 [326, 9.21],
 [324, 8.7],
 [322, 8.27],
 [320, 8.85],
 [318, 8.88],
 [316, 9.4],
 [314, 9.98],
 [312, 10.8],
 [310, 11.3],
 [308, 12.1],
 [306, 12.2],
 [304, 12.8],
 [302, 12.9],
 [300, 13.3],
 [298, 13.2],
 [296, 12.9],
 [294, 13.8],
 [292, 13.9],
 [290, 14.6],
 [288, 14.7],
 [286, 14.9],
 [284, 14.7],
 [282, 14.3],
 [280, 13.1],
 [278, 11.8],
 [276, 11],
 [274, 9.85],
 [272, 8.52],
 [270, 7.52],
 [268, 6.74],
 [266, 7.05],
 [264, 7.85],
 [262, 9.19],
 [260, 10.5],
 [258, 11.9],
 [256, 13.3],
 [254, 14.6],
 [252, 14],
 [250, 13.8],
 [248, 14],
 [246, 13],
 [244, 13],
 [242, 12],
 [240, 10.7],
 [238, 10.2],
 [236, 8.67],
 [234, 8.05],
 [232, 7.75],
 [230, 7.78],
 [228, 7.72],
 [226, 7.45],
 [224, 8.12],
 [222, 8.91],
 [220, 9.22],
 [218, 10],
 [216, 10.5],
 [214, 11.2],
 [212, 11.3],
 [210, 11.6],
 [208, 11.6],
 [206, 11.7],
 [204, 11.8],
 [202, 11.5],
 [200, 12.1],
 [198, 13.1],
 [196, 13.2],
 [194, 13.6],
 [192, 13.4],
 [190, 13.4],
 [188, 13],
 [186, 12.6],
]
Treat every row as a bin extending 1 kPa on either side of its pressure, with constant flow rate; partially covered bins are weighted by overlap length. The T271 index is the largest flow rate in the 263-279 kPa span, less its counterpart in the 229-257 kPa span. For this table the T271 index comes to -2.8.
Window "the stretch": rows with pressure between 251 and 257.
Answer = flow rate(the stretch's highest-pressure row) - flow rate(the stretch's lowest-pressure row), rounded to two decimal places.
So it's -0.70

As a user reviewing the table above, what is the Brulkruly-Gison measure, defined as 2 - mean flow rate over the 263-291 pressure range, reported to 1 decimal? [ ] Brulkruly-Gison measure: -9.2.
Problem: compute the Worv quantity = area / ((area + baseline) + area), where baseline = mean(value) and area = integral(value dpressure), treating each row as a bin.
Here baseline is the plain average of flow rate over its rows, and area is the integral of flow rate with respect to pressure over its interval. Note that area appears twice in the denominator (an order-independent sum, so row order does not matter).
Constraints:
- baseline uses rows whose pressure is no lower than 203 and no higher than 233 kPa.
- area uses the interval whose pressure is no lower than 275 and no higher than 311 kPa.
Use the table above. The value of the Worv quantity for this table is 0.495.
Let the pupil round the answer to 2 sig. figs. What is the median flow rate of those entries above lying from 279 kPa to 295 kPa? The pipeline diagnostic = 14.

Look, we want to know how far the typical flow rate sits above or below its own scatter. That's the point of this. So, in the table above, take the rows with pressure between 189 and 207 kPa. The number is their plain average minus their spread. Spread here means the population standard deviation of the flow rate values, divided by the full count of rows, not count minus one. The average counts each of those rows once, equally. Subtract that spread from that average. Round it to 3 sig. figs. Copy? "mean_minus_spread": 11.8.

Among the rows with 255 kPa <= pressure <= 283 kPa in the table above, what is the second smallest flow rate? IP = 7.05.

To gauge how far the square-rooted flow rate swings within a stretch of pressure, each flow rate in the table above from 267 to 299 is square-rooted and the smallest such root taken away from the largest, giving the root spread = 1.26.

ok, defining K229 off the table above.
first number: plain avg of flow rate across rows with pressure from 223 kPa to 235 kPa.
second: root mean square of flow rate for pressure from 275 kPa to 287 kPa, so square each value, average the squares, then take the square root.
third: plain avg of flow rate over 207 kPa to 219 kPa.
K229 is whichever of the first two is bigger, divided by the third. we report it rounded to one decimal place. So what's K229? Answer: 1.2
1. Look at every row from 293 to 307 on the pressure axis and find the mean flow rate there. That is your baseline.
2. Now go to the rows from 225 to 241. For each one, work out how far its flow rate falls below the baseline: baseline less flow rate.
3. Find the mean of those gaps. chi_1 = 4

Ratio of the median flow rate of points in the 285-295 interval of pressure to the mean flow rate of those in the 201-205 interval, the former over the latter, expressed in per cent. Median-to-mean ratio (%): 125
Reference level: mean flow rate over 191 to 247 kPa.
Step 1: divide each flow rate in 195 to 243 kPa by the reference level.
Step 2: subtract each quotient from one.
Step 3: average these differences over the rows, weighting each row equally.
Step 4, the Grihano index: 0.04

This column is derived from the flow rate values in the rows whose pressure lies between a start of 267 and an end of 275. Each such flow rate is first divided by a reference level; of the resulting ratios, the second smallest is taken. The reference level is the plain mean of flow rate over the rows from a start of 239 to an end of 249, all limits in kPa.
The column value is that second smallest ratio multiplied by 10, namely 6.0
